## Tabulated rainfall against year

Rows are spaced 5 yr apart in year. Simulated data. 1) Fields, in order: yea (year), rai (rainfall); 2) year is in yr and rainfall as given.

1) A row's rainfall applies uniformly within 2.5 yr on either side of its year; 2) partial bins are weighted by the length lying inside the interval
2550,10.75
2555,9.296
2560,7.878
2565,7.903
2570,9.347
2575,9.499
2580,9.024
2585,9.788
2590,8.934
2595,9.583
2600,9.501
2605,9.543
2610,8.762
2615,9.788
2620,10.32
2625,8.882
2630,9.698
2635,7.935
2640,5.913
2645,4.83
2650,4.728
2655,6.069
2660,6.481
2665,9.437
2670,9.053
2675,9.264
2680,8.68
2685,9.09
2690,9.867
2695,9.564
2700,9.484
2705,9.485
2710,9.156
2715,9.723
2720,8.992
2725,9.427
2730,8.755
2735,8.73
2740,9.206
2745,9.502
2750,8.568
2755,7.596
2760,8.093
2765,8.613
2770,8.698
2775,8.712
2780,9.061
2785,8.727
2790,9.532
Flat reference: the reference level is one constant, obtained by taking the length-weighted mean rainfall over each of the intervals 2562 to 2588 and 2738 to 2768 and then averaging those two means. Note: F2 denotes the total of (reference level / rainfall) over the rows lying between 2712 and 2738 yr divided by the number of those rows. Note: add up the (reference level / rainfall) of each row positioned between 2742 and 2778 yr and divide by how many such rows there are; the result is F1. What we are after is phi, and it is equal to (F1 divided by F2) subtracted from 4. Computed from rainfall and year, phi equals 2.93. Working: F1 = 1.04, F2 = 0.970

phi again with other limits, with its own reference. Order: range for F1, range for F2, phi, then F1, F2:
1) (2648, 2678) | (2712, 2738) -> 2.70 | 1.26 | 0.970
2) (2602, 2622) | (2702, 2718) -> 3.01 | 0.92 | 0.935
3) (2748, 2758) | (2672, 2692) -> 2.86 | 1.10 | 0.960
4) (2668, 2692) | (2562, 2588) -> 3.01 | 0.96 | 0.975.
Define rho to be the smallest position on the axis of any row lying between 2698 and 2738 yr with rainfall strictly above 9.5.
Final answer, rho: 2715 yr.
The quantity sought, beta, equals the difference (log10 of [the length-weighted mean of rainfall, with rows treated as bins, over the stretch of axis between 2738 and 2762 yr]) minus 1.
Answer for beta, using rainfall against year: -0.066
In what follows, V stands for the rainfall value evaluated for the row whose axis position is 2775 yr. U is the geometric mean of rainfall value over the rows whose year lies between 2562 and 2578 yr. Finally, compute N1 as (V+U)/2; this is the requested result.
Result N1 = 8.8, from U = 8.89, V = 8.712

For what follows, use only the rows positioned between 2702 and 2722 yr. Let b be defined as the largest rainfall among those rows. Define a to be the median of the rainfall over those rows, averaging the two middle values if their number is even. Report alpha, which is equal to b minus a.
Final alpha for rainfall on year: 0.4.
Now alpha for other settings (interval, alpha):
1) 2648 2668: 3.2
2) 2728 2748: 0.5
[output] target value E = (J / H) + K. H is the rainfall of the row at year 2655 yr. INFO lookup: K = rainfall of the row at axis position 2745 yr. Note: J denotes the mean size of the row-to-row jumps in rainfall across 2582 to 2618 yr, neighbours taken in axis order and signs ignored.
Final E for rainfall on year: 9.6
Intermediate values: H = 6.069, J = 0.572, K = 9.502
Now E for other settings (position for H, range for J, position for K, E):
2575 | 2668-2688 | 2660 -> 6.5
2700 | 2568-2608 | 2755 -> 7.6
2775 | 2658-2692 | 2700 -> 9.6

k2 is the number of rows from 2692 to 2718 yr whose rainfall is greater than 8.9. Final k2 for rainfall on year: 5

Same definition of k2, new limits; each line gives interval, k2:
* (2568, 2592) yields 5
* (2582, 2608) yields 5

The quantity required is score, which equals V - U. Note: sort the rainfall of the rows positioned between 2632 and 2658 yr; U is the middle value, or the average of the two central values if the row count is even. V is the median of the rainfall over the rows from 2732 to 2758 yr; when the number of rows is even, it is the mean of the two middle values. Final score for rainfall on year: 2.8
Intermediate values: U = 5.9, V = 8.7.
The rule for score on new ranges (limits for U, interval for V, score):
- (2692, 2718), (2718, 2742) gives -0.5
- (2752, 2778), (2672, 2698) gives 0.7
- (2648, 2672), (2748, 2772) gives 2.1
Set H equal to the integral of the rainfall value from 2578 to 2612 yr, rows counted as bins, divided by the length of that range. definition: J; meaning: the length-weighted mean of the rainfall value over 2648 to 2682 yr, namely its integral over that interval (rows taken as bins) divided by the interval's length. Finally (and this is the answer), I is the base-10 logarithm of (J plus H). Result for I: 1.23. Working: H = 9.32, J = 7.7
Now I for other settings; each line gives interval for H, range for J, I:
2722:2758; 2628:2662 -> 1.18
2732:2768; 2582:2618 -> 1.26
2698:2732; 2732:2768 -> 1.25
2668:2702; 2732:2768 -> 1.25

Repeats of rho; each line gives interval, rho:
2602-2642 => 2605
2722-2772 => 2745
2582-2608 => 2585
